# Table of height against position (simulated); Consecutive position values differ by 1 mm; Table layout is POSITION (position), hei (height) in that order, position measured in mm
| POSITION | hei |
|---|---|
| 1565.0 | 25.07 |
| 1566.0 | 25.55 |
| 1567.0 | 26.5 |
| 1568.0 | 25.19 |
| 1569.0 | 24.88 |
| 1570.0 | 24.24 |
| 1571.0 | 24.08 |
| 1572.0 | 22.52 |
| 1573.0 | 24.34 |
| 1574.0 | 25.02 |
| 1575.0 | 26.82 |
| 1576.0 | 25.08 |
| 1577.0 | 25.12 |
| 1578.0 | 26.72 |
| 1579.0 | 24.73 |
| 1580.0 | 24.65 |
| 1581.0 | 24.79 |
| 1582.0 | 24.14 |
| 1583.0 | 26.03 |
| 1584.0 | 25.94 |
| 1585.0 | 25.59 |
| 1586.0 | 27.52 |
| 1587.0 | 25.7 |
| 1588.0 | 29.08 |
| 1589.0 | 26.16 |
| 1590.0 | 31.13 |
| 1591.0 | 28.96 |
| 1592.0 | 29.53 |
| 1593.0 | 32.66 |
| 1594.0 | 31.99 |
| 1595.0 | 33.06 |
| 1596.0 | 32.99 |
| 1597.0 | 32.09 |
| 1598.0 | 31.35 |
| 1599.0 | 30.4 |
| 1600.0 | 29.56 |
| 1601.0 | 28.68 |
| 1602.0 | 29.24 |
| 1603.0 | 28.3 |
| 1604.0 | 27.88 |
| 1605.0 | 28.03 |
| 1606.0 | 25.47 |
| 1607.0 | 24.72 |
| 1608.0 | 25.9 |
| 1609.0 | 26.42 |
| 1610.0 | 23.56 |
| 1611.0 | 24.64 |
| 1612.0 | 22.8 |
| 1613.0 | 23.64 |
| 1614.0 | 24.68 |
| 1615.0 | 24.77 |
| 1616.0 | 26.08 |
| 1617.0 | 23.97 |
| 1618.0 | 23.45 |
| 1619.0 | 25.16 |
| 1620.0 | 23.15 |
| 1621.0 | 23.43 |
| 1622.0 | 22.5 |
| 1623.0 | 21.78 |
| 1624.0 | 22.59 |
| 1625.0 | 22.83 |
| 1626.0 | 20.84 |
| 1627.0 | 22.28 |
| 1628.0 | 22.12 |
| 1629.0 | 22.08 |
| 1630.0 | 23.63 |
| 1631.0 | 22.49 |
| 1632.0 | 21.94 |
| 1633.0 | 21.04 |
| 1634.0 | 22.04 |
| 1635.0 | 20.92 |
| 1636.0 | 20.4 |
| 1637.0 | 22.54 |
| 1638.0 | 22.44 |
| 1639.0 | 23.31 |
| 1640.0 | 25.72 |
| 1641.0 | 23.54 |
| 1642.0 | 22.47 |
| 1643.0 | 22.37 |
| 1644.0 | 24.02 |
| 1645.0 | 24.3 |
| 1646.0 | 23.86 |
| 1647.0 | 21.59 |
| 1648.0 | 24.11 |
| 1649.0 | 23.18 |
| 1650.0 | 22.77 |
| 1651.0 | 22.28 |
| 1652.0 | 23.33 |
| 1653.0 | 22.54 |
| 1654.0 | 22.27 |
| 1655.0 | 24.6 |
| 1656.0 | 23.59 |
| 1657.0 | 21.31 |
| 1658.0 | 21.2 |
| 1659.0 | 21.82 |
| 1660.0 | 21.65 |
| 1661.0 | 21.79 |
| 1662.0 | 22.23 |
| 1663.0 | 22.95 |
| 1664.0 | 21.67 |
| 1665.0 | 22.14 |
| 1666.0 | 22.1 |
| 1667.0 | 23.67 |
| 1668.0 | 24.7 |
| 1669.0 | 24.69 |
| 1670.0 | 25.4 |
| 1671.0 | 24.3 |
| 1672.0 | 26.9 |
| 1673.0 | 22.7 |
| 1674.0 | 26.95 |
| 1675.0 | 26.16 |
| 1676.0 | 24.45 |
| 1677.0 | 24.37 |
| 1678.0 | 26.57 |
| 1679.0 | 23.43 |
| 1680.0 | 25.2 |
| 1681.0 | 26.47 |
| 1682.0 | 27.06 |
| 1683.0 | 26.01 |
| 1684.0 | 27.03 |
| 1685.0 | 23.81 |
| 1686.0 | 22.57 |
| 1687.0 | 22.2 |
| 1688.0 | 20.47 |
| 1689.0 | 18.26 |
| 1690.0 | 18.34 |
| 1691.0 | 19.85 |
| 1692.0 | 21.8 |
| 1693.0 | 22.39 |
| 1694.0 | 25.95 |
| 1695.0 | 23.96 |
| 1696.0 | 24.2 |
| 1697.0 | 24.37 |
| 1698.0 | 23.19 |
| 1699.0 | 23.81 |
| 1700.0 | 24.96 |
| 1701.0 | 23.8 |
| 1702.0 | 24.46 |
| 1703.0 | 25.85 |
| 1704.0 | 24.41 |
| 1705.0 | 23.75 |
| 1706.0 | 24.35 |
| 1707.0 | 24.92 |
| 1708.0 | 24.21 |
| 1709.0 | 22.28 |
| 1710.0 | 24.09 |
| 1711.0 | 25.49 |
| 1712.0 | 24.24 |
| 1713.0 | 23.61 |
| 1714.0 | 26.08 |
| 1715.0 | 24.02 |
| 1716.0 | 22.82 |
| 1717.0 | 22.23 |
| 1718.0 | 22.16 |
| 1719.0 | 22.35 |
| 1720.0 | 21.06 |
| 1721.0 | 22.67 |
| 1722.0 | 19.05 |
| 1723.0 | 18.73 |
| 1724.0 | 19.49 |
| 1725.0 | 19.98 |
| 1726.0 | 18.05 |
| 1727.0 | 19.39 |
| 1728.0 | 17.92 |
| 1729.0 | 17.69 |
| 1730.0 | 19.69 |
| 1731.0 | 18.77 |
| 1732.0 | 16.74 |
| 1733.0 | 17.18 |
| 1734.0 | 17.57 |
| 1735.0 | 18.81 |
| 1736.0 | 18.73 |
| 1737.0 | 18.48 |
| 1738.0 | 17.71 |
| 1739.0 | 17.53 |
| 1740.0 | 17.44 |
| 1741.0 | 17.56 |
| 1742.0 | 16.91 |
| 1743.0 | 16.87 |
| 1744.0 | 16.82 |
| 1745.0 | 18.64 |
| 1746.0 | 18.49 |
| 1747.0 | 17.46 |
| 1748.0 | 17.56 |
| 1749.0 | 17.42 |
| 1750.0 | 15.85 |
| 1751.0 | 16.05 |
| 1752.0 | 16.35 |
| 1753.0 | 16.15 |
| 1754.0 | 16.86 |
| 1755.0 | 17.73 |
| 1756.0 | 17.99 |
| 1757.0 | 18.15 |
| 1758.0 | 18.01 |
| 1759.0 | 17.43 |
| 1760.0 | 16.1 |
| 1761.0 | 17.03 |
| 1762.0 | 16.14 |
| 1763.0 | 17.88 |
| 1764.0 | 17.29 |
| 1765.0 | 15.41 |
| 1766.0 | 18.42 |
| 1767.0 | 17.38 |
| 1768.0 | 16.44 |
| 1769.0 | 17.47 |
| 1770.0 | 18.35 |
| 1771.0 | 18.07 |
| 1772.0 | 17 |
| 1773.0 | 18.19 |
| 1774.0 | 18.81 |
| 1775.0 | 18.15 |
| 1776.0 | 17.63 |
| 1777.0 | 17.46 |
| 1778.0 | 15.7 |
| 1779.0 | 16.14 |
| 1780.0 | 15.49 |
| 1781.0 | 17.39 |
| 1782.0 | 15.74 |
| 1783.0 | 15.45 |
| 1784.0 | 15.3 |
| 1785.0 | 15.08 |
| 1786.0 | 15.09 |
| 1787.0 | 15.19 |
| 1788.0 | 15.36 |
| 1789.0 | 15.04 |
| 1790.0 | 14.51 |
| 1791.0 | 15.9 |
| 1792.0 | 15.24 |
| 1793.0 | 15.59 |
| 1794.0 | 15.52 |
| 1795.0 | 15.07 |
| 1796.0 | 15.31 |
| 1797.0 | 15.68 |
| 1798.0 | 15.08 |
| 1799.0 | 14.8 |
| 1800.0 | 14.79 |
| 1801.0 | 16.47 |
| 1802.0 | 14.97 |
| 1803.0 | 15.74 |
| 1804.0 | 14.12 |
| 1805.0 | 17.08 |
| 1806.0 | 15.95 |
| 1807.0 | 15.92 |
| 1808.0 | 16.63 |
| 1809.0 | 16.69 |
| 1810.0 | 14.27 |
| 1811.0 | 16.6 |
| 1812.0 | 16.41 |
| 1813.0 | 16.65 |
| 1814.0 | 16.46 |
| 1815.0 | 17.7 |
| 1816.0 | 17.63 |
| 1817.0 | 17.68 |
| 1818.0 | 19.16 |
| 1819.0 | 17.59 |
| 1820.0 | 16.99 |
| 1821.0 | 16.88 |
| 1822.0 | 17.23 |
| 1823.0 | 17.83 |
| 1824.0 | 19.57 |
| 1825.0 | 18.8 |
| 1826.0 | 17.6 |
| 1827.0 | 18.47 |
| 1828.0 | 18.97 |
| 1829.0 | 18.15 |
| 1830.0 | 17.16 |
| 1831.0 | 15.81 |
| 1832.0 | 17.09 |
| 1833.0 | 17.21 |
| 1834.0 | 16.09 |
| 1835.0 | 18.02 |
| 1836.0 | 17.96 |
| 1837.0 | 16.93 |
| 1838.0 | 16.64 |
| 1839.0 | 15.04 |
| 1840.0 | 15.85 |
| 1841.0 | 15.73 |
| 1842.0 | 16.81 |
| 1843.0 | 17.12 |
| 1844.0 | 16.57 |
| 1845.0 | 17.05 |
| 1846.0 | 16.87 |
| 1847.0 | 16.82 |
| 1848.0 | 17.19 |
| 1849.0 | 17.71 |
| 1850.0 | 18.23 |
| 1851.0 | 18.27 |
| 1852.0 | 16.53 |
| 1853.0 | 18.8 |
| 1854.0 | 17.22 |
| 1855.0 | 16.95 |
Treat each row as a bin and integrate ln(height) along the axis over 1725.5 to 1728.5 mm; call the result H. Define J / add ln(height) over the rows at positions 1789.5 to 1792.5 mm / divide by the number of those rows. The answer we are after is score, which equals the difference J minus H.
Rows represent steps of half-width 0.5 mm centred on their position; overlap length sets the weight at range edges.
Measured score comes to -6.0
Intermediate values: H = 8.7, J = 2.72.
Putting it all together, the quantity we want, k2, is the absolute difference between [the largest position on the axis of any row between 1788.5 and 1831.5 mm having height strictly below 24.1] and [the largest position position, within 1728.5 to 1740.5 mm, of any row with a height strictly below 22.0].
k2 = 91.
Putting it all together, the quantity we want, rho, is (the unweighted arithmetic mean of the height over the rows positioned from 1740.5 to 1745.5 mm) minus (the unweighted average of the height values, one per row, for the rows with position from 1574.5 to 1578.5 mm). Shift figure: -9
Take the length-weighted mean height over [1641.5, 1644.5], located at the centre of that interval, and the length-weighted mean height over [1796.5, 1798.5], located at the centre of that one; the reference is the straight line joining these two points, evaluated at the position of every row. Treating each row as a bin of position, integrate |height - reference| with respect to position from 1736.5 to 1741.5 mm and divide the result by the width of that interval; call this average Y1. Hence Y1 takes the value 0.6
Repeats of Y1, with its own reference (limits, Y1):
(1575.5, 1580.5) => 1.1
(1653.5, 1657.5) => 1.2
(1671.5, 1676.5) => 4.0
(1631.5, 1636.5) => 2.1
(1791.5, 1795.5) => 0.2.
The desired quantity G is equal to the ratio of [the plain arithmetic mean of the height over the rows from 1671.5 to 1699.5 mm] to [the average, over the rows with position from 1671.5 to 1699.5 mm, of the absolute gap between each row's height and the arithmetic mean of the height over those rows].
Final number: 12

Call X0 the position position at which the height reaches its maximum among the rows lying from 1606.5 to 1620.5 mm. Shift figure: 1609.0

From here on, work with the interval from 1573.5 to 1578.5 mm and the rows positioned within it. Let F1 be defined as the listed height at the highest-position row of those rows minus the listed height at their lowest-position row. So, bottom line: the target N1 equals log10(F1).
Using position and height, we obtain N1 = 0.23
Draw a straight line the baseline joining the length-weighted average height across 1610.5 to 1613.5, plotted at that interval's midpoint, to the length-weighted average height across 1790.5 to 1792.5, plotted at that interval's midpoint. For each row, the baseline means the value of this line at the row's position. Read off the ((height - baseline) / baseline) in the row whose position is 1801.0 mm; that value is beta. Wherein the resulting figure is 0.09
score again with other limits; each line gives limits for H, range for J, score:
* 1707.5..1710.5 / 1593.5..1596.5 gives -6.0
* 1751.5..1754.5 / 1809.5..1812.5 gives -5.6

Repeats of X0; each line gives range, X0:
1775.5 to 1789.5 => 1776.0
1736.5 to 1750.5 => 1745.0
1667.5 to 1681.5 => 1674.0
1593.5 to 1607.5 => 1595.0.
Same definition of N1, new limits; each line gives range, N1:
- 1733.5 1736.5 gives 0.06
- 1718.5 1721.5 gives -0.49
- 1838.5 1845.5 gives 0.30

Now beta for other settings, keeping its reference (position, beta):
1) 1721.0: 0.21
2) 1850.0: 0.41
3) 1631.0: -0.02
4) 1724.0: 0.05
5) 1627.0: -0.03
